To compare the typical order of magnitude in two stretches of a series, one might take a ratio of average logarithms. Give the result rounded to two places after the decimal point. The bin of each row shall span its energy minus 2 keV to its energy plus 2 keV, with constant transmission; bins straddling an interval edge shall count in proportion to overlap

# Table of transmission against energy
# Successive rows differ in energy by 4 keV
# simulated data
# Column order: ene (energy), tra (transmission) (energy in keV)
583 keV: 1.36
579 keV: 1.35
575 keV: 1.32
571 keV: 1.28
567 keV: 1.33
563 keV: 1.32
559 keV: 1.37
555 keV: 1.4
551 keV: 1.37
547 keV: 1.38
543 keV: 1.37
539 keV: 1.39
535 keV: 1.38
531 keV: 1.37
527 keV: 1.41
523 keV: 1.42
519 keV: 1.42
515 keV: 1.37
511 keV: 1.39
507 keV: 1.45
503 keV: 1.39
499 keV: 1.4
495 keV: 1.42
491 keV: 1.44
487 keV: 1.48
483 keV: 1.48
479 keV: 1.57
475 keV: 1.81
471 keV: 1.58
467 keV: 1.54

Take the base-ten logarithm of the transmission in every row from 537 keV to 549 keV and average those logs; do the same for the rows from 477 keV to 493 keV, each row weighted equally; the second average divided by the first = 1.24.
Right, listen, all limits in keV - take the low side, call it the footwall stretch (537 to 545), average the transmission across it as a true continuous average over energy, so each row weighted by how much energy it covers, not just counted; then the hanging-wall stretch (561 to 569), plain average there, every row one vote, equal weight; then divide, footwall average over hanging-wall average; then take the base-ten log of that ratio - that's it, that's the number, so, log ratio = 0.018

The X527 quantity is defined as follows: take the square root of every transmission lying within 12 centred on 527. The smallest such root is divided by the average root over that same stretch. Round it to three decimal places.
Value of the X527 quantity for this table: 0.989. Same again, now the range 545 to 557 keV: 0.995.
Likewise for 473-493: 0.963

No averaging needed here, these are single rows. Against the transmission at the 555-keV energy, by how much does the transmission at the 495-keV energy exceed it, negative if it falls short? 0.020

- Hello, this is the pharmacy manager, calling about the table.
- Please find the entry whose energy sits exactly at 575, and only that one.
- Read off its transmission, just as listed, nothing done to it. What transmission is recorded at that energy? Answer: 1.32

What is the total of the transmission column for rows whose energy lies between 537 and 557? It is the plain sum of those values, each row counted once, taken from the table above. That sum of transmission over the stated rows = 6.9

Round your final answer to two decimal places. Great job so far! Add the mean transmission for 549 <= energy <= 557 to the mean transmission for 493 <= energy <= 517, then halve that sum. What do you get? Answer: 1.39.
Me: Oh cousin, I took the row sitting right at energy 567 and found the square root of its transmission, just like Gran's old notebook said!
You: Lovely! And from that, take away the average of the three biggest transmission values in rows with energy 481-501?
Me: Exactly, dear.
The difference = -0.313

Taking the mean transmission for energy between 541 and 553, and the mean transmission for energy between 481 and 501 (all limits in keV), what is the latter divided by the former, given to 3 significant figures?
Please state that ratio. 1.05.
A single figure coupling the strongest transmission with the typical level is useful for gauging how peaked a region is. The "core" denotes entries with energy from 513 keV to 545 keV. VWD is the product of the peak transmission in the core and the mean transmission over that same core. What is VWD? 1.98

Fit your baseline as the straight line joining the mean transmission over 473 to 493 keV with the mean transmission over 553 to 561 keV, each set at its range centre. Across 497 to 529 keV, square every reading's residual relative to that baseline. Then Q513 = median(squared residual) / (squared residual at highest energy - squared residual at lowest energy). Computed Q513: -0.5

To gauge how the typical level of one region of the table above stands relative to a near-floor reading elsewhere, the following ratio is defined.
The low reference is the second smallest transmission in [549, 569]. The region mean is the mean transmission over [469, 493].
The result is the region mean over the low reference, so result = 1.17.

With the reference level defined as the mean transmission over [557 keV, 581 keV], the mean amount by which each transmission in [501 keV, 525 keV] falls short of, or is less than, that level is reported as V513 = -0.078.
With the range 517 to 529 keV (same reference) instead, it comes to -0.088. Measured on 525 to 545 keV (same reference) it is -0.056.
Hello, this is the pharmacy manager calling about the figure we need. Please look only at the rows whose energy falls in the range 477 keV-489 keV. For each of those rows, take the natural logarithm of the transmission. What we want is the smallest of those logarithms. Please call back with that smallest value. 0.392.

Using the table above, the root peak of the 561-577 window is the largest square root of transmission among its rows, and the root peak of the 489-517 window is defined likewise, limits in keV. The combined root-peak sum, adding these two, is 2.36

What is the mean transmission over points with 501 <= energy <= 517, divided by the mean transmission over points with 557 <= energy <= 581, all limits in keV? 1.054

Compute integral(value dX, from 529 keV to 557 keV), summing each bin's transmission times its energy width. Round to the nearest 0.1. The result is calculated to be 38.6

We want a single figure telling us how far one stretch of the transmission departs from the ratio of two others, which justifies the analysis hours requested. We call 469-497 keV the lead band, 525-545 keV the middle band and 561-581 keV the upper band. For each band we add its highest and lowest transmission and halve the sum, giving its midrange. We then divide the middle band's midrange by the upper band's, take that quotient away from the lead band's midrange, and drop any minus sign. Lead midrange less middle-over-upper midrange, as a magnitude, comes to 0.56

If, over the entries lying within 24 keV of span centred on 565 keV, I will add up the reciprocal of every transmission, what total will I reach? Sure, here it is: 4.49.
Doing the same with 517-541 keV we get 4.29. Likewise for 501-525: 4.27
